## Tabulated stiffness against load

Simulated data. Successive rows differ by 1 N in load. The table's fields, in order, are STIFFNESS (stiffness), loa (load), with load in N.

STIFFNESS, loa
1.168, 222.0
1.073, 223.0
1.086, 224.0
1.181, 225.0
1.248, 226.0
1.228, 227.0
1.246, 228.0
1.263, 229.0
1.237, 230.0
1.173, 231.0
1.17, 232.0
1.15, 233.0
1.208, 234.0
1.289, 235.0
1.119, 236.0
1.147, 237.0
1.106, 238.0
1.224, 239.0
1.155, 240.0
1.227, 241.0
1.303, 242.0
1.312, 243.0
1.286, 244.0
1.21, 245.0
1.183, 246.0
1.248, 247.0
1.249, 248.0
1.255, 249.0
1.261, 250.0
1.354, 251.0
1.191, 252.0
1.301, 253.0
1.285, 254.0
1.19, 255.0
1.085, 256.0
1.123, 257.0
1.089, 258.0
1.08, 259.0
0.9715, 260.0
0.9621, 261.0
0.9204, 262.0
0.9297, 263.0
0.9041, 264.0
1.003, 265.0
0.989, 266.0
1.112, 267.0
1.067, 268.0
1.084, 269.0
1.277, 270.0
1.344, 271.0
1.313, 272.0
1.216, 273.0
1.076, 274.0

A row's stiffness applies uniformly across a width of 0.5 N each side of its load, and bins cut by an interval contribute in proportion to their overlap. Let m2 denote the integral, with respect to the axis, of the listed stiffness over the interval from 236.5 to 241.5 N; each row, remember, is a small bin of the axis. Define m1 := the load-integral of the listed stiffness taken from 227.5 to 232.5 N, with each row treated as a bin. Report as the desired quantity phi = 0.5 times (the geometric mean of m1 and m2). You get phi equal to 2.99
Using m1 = 6.1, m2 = 5.86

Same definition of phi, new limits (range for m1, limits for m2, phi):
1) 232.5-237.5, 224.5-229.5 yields 3.02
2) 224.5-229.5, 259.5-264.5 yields 2.69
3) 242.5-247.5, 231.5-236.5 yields 3.04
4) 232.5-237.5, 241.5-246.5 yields 3.05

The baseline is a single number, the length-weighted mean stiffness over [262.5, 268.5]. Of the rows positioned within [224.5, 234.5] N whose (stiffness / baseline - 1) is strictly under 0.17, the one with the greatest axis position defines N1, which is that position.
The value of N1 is 233.0 N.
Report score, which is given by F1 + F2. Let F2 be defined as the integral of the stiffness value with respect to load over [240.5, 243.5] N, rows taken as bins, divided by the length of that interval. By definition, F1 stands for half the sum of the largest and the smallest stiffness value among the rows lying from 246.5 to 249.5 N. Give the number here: 2.53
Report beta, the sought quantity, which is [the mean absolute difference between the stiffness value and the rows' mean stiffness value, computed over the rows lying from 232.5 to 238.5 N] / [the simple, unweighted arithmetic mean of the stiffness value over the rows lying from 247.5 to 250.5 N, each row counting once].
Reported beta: 0.042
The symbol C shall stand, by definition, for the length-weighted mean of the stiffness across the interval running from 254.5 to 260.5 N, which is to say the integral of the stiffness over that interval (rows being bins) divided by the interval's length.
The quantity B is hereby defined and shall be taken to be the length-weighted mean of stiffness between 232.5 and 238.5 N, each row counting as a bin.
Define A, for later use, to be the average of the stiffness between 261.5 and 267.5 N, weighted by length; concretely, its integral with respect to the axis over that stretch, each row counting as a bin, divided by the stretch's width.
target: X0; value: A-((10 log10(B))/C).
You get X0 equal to 0.351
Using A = 0.98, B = 1.17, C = 1.09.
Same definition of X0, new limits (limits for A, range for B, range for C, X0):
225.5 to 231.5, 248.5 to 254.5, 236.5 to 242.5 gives 0.350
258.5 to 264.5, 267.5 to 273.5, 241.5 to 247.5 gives 0.283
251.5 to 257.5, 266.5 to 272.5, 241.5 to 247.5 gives 0.567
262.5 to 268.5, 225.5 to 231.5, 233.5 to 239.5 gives 0.233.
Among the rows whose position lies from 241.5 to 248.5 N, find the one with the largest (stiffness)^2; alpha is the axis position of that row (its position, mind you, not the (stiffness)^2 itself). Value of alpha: 243.0 N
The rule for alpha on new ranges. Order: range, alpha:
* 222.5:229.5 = 229.0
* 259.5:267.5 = 267.0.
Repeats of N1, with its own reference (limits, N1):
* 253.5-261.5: 261.0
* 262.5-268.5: 268.0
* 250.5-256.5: 256.0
